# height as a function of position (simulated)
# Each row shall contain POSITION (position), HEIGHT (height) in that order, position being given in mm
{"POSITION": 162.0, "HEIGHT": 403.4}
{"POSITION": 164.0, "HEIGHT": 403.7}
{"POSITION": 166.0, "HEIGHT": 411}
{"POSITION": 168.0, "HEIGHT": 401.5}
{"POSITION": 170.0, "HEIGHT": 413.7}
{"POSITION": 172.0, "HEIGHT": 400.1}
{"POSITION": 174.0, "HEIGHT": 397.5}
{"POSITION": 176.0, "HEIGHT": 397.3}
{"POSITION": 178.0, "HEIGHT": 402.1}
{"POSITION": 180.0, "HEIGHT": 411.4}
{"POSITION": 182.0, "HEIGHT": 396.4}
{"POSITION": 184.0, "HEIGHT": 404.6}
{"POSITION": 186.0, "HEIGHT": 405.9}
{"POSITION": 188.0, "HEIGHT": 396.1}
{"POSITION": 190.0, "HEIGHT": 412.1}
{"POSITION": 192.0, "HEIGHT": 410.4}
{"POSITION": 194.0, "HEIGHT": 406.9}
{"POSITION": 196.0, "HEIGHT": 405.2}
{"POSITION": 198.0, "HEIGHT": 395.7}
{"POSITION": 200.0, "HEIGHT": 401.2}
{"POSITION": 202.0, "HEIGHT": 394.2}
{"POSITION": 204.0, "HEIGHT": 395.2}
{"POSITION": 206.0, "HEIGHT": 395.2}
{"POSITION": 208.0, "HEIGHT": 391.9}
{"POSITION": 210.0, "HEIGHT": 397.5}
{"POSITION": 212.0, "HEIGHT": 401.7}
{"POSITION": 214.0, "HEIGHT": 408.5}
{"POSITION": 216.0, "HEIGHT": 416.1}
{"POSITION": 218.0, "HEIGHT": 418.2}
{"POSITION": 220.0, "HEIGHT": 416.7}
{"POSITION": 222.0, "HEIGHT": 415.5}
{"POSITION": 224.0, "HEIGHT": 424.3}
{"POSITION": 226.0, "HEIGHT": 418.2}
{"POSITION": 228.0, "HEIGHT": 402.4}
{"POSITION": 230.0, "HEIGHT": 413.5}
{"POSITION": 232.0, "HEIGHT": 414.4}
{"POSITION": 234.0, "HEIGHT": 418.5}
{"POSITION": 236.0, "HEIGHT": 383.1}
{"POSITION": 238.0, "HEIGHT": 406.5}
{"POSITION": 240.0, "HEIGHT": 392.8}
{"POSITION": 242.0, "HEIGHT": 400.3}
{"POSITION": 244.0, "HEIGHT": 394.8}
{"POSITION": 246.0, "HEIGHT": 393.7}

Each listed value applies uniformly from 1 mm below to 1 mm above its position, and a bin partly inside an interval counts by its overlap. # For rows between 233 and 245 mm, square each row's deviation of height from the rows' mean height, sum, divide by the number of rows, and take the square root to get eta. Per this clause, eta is 11.2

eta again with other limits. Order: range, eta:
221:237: 12.1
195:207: 4.0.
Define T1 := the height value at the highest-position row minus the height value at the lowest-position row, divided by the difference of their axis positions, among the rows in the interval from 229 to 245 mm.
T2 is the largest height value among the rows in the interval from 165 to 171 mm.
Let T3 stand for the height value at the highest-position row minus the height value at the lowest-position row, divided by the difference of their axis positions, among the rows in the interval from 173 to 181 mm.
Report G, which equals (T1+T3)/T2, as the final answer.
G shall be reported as 0.0024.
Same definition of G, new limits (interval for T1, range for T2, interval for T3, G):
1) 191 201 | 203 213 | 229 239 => -0.0050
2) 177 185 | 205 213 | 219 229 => -0.0034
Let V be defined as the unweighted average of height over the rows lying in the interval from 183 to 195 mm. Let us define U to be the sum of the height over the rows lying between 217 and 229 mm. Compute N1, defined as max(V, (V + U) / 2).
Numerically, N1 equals 1451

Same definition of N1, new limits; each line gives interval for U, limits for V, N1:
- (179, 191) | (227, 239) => 1416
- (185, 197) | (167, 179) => 1419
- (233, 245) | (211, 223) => 1404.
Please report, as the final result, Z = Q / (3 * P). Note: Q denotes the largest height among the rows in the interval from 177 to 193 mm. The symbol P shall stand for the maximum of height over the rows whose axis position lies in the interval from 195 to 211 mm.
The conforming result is 0.339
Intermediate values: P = 405.2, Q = 412.1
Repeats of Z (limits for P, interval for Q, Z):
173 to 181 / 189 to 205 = 0.334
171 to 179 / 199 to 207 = 0.333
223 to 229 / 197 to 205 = 0.315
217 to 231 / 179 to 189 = 0.323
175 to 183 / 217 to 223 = 0.339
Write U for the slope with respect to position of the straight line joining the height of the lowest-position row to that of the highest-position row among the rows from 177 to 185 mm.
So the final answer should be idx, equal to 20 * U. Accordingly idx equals 8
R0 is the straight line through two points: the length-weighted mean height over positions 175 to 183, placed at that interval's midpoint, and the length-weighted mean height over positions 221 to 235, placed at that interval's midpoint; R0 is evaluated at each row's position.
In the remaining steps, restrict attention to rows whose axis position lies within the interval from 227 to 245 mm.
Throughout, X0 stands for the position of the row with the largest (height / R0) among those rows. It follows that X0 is 234.0 mm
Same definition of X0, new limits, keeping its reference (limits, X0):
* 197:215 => 214.0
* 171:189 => 180.0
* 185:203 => 190.0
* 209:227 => 224.0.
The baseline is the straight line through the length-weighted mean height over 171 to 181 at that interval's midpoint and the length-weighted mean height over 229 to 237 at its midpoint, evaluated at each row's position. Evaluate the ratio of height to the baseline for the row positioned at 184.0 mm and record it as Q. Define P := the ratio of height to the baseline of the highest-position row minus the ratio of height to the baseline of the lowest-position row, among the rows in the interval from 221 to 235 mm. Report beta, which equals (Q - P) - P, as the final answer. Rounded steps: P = 0.004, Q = 1.01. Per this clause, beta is 1.00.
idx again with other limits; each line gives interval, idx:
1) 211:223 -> 28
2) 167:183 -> -7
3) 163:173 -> -9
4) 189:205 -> -24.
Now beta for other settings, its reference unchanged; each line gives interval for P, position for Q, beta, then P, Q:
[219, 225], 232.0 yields 0.98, 0.018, 1.02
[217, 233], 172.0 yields 1.02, -0.013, 1.00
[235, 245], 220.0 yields 0.97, 0.027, 1.03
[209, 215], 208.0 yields 0.92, 0.026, 0.97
